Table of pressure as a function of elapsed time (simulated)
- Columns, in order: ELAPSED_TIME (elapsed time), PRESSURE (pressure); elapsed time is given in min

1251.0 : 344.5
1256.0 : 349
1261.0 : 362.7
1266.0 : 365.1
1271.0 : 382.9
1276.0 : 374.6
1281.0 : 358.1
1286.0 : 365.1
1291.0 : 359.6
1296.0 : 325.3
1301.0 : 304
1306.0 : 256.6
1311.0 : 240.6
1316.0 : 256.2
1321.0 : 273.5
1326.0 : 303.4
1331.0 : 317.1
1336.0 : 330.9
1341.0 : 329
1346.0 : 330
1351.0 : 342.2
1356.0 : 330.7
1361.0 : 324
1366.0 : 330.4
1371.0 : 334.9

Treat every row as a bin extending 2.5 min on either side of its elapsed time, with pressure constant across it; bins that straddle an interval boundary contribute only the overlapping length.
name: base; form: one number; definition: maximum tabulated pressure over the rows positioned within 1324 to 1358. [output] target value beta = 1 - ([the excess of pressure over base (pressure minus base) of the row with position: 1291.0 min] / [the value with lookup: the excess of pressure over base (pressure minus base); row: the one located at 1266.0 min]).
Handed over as 0.24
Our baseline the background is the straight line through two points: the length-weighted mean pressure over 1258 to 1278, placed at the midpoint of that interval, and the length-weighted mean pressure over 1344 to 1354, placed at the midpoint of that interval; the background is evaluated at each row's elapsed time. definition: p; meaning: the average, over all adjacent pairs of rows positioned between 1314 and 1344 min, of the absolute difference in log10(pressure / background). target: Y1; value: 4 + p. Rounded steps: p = 0.024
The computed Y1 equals 4.02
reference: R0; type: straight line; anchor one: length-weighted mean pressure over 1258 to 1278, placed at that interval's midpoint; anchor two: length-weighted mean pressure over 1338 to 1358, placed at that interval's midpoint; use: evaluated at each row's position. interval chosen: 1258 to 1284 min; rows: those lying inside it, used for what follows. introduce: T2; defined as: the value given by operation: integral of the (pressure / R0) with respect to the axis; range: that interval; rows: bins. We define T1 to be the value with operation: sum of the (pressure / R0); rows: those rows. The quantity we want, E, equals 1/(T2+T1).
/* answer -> 0.032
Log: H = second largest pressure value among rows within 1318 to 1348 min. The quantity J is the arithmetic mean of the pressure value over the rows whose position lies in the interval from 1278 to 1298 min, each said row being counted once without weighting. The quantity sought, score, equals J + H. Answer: 682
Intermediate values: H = 330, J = 352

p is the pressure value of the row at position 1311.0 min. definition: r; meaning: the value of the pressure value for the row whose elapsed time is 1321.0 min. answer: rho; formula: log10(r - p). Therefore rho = 1.5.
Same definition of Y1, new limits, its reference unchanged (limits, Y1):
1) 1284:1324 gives 4.03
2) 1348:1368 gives 4.01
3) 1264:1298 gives 4.02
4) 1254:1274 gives 4.02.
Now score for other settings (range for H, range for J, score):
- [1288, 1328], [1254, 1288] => 691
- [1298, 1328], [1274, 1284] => 670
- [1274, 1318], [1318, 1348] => 679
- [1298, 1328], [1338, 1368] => 634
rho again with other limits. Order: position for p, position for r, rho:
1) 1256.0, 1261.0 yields 1.1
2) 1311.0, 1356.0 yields 2.0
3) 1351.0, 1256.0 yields 0.8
